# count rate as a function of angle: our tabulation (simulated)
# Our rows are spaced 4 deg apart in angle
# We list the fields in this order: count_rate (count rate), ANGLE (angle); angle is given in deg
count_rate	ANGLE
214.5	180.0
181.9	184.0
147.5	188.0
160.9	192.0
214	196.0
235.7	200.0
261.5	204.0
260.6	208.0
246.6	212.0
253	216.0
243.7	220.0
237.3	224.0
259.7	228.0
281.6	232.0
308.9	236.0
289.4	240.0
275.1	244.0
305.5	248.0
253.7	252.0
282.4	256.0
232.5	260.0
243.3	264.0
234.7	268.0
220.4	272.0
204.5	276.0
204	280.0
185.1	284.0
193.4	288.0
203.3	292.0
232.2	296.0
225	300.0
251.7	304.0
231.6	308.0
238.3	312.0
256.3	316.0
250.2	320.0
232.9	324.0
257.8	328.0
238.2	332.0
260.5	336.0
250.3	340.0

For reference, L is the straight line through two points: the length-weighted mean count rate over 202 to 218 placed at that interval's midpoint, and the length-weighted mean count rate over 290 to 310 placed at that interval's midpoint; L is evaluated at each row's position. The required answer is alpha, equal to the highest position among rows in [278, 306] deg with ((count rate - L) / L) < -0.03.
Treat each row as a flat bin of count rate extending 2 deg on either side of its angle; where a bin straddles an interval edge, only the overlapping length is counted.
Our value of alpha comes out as 292.0 deg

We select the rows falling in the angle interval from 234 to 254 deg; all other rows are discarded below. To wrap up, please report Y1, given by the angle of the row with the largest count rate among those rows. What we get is 236.0 deg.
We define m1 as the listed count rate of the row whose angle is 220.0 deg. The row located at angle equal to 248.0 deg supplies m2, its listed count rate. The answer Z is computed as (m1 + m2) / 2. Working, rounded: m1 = 243.7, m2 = 305.5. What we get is 275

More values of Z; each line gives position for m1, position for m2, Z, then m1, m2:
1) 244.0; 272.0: 248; 275.1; 220.4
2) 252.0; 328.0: 256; 253.7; 257.8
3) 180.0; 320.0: 232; 214.5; 250.2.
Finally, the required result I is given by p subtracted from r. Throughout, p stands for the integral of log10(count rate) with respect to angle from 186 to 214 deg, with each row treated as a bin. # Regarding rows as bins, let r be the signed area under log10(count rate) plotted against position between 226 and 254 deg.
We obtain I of 3.4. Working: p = 65.2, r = 68.6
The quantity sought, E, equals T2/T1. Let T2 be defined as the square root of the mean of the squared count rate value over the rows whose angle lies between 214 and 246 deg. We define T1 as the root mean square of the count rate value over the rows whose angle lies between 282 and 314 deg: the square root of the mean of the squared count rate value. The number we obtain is 1.22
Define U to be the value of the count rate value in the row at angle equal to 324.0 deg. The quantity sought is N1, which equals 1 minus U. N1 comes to -232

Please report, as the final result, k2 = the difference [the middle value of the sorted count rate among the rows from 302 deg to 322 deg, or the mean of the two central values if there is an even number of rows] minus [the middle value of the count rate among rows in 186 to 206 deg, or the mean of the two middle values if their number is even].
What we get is 36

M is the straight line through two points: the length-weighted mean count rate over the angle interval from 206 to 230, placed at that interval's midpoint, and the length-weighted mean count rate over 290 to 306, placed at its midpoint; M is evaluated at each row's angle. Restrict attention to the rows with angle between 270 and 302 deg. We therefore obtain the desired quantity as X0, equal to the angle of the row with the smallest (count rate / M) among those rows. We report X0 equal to 284.0 deg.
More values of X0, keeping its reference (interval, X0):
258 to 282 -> 276.0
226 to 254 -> 228.0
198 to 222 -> 200.0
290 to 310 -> 292.0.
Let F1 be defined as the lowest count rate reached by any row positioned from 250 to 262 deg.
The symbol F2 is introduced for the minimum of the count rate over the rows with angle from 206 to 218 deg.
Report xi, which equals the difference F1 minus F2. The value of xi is -14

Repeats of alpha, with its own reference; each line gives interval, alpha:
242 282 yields 280.0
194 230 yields 224.0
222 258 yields 224.0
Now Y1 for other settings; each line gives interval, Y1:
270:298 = 296.0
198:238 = 236.0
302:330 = 328.0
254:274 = 256.0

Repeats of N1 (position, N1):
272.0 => -219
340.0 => -249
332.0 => -237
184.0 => -181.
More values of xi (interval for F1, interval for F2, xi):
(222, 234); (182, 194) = 90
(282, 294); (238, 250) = -90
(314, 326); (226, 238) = -27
